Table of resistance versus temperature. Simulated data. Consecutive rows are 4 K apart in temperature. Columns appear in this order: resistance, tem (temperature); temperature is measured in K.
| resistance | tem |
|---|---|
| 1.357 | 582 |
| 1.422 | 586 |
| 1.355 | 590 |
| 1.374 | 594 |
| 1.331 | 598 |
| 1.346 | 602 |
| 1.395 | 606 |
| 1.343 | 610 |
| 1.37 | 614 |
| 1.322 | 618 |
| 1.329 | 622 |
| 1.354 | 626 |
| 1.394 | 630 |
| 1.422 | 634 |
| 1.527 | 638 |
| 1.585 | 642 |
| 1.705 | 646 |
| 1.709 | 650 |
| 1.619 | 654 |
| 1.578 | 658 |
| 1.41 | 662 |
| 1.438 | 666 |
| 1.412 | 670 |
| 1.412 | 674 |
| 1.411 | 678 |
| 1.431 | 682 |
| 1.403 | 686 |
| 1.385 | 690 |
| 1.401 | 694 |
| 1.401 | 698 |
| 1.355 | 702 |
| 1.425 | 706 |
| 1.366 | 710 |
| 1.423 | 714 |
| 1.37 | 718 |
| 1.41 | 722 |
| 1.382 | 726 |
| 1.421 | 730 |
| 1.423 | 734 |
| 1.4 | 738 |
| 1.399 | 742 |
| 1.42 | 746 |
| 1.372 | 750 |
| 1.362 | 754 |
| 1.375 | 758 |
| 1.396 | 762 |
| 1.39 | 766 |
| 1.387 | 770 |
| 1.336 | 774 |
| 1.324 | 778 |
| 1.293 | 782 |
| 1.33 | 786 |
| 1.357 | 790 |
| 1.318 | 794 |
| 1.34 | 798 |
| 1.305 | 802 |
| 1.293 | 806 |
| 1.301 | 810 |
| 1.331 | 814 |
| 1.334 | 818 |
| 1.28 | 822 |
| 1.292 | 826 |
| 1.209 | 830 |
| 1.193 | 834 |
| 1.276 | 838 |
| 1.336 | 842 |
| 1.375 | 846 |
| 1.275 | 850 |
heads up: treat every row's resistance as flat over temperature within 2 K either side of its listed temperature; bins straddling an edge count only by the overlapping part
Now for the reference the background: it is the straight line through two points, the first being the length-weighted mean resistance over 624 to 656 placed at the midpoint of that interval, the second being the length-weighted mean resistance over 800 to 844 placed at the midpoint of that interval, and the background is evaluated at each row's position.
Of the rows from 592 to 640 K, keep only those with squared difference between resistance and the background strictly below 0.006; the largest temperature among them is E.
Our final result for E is 638 K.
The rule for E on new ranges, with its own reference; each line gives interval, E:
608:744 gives 742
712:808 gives 806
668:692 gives 686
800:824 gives 822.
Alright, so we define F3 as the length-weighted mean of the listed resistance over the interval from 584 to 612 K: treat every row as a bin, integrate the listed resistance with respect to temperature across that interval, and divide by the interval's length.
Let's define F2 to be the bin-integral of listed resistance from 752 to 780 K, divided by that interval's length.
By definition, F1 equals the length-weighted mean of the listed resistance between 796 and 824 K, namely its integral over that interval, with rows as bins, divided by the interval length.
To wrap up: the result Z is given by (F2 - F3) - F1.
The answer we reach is -1.31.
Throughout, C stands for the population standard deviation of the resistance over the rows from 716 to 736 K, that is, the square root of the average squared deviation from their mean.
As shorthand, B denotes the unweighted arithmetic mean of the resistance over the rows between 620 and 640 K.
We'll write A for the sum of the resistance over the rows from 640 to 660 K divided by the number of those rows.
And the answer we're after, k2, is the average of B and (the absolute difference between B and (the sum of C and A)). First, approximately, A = 1.64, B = 1.41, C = 0.021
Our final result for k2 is 0.83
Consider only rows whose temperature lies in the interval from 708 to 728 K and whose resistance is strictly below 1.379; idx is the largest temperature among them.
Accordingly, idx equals 718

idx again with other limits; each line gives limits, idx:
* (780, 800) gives 798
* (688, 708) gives 702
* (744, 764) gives 758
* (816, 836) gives 834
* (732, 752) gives 750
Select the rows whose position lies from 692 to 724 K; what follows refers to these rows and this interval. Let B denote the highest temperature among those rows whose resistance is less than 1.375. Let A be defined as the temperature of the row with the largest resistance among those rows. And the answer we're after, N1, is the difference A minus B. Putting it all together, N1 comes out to -12 K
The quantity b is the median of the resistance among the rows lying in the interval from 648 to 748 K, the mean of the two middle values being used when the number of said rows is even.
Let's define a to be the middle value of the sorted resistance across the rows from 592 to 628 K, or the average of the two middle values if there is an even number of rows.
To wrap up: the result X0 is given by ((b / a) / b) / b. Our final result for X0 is 0.527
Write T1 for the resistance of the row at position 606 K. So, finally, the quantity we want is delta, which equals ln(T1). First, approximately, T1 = 1.395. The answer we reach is 0.33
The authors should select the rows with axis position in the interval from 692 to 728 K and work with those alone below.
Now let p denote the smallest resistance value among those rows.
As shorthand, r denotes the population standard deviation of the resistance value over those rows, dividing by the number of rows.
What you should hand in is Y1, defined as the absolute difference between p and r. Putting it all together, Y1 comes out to 1.33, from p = 1.355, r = 0.024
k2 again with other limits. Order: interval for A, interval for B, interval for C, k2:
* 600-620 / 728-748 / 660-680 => 0.73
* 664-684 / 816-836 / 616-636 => 0.73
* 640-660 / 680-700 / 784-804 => 0.83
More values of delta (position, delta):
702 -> 0.30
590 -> 0.30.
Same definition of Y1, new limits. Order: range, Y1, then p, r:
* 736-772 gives 1.35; 1.362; 0.016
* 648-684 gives 1.30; 1.41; 0.107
